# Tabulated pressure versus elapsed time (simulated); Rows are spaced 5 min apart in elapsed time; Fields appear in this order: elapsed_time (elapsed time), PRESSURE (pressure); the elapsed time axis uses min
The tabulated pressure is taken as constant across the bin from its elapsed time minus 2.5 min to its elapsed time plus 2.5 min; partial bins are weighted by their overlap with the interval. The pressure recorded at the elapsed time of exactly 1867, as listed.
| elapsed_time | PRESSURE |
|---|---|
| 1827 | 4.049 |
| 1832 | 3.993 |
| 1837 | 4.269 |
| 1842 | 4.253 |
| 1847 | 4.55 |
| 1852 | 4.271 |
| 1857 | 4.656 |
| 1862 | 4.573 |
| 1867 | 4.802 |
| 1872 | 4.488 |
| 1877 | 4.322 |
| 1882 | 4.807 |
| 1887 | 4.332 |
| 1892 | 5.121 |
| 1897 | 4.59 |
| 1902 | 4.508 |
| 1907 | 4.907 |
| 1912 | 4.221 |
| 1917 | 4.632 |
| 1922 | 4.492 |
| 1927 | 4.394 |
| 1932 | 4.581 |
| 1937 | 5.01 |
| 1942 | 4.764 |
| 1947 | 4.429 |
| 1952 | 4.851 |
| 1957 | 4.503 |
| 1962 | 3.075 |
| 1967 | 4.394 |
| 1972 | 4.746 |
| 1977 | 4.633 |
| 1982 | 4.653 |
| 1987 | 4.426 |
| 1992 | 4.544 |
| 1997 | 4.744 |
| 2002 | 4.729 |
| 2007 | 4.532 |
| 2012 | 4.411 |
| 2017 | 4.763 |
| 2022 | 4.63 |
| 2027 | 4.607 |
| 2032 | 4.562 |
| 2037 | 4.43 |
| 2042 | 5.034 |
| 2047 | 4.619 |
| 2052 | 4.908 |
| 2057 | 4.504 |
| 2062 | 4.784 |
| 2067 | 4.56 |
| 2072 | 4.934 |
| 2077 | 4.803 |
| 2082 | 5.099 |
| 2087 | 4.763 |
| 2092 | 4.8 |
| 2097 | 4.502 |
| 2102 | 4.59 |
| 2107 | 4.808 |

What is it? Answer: 4.802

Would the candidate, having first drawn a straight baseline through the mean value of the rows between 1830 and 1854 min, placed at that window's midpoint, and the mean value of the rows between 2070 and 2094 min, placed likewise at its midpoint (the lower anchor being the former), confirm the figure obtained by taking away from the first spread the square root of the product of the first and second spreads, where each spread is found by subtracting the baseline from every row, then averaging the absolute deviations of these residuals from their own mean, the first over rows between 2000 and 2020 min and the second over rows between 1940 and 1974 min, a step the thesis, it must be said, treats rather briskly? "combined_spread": -0.094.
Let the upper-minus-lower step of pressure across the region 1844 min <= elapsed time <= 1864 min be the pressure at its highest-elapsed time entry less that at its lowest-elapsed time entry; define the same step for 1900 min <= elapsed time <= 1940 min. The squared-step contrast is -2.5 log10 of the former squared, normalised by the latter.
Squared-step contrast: 7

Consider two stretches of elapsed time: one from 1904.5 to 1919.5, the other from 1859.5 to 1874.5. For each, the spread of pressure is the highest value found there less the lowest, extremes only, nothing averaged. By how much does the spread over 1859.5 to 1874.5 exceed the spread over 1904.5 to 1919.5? -0.37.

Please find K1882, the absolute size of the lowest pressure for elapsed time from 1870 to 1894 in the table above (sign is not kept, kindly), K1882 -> 4.32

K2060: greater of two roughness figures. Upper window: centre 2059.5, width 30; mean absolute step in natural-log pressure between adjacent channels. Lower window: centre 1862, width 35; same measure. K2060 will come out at 0.067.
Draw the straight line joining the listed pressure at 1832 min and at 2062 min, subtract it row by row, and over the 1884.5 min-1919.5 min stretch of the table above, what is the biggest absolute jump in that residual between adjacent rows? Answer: 0.77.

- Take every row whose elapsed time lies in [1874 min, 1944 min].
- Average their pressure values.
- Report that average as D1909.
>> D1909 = 4.62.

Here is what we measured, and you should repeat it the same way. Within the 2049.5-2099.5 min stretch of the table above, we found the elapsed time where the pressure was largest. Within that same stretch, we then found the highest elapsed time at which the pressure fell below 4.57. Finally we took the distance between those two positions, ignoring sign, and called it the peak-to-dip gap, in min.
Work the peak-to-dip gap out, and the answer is 15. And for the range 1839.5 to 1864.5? 5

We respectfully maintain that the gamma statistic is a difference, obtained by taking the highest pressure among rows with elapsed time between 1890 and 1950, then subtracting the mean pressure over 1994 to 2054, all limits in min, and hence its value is 0.46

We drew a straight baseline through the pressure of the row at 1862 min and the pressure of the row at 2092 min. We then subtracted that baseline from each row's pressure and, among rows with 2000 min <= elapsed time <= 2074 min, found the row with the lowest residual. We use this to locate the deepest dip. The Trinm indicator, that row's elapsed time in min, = 2037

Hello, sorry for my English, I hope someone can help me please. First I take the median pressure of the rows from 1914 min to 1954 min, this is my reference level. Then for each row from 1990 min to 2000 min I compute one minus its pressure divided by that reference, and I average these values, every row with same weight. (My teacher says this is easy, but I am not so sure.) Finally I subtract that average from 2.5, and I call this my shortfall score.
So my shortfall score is 2.51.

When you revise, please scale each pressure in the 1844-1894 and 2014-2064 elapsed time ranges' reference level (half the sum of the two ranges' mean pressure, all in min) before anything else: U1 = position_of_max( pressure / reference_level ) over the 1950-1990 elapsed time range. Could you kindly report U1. 1952 min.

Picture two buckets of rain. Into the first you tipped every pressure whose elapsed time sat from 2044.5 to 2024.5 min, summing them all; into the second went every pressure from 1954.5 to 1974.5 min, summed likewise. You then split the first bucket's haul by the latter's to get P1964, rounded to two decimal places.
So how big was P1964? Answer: 1.11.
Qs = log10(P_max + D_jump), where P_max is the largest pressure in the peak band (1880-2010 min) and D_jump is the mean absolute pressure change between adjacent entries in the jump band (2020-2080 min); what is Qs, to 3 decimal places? 0.731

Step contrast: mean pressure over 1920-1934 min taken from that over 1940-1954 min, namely 0.19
